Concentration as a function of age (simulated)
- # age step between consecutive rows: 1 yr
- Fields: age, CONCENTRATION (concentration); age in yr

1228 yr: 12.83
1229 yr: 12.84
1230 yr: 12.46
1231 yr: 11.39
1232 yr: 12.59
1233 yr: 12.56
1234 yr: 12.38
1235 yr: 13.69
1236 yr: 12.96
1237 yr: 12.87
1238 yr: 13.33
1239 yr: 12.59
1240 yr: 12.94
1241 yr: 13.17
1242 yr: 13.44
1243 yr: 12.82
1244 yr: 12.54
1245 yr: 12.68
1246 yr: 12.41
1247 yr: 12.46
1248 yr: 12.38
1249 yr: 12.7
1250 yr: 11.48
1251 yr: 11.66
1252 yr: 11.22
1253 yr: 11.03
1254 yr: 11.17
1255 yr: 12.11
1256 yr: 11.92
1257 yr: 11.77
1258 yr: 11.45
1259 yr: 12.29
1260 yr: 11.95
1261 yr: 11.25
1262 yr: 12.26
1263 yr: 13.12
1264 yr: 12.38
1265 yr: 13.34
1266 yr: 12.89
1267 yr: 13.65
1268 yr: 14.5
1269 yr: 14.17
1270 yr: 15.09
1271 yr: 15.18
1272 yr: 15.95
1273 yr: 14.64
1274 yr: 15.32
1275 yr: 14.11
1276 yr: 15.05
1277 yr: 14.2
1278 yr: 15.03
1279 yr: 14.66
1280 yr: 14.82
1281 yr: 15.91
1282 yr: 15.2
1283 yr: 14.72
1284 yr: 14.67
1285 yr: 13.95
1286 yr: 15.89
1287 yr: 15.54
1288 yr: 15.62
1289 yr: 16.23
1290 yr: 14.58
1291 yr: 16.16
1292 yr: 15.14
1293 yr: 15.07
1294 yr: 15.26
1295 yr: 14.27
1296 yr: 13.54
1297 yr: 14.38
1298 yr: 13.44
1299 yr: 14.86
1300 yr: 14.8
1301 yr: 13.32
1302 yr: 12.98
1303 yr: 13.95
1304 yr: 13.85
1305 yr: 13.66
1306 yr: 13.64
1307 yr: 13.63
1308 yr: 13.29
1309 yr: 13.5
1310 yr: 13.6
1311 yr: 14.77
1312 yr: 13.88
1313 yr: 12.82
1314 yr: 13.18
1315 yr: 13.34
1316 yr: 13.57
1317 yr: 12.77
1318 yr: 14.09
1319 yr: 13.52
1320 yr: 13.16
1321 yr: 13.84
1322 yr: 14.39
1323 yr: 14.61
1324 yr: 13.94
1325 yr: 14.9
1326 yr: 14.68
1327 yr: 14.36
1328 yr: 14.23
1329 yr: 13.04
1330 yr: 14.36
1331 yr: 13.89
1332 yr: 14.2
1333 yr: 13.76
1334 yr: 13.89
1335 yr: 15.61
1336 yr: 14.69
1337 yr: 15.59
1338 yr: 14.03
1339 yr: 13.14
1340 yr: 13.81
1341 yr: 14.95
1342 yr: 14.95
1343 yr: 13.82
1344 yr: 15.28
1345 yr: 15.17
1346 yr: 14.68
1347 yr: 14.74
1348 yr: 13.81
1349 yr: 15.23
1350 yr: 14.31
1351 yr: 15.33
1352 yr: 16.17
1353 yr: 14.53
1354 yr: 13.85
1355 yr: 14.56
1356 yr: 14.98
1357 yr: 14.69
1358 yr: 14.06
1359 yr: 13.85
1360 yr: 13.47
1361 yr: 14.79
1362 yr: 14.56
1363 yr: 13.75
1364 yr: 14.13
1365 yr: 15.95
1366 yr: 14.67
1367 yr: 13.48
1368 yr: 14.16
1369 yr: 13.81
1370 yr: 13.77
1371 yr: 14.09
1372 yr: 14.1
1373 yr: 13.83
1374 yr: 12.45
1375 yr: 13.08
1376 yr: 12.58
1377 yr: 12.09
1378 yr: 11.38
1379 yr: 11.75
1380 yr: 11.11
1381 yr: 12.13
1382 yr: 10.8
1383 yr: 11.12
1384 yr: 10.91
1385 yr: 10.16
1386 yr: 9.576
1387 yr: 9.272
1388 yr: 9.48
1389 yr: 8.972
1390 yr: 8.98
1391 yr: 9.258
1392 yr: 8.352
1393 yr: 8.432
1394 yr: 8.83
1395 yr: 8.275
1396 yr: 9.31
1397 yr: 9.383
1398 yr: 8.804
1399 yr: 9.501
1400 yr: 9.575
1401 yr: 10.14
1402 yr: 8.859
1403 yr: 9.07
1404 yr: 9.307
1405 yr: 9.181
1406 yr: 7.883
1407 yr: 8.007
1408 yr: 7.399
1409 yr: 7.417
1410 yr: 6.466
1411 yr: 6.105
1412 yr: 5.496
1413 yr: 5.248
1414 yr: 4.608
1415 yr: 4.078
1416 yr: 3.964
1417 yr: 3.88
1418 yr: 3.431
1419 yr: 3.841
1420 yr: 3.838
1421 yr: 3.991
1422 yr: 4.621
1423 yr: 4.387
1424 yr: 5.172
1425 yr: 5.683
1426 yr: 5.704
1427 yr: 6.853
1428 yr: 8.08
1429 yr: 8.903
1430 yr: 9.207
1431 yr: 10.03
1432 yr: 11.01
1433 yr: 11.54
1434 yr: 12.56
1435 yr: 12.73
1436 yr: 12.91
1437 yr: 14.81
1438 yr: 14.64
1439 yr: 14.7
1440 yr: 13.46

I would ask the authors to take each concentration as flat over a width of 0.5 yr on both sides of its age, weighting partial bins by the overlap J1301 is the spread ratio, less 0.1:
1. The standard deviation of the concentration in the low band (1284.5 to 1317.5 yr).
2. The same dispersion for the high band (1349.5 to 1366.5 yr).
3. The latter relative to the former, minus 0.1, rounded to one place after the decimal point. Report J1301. 0.6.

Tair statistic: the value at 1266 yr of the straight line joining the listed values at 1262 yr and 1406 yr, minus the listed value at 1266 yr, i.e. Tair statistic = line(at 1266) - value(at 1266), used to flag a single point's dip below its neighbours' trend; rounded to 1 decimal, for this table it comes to -0.8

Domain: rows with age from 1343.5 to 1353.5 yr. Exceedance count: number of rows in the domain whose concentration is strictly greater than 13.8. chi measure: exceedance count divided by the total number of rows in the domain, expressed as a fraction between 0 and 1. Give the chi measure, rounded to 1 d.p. 1.0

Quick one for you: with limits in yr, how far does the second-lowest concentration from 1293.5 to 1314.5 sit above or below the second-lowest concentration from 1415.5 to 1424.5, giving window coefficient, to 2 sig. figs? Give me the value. 9.1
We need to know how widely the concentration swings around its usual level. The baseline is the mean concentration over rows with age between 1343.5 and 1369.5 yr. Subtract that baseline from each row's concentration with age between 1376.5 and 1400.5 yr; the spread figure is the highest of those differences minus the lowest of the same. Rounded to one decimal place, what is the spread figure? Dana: 3.9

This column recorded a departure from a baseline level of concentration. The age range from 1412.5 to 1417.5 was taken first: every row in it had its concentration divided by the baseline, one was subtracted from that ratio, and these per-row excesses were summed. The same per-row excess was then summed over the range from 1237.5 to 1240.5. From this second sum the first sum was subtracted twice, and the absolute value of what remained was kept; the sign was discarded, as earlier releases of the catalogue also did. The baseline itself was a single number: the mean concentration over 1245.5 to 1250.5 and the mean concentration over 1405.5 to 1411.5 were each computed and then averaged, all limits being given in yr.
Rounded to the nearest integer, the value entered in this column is 7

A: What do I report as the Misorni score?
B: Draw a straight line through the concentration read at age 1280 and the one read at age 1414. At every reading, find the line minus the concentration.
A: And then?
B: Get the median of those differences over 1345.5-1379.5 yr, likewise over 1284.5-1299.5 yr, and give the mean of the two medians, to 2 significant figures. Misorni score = -3.4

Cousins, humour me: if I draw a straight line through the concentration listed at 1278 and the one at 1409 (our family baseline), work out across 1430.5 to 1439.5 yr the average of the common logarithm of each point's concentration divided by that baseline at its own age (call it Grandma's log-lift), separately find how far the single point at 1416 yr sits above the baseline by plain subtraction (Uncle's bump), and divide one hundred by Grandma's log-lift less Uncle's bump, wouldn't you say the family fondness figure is 30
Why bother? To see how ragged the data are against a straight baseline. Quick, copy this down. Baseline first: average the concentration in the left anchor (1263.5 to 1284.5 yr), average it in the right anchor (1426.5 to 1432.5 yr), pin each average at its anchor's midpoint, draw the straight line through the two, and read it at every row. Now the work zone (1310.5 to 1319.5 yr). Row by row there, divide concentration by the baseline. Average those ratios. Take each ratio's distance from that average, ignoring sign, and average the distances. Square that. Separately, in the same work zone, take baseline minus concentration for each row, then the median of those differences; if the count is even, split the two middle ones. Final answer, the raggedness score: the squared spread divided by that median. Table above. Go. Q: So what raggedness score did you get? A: -0.0025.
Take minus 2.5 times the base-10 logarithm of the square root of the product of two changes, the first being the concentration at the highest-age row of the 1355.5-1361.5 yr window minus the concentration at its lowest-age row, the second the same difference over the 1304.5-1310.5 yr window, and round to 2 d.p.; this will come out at 2.43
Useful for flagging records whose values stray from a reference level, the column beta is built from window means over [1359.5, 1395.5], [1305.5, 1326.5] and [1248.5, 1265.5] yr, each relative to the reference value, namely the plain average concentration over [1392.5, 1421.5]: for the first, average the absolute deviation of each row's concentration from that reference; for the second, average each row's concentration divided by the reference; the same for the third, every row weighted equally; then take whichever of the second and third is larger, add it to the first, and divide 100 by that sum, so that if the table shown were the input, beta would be 15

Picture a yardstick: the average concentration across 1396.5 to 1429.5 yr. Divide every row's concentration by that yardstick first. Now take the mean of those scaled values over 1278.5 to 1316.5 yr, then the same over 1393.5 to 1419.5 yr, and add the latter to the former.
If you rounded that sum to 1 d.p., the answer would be 3.3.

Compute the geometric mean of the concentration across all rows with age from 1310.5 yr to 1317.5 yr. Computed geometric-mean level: 13.5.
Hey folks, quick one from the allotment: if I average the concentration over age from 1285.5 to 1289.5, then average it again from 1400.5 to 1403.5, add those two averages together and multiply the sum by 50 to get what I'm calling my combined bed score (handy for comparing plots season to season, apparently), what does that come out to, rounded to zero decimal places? 1259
